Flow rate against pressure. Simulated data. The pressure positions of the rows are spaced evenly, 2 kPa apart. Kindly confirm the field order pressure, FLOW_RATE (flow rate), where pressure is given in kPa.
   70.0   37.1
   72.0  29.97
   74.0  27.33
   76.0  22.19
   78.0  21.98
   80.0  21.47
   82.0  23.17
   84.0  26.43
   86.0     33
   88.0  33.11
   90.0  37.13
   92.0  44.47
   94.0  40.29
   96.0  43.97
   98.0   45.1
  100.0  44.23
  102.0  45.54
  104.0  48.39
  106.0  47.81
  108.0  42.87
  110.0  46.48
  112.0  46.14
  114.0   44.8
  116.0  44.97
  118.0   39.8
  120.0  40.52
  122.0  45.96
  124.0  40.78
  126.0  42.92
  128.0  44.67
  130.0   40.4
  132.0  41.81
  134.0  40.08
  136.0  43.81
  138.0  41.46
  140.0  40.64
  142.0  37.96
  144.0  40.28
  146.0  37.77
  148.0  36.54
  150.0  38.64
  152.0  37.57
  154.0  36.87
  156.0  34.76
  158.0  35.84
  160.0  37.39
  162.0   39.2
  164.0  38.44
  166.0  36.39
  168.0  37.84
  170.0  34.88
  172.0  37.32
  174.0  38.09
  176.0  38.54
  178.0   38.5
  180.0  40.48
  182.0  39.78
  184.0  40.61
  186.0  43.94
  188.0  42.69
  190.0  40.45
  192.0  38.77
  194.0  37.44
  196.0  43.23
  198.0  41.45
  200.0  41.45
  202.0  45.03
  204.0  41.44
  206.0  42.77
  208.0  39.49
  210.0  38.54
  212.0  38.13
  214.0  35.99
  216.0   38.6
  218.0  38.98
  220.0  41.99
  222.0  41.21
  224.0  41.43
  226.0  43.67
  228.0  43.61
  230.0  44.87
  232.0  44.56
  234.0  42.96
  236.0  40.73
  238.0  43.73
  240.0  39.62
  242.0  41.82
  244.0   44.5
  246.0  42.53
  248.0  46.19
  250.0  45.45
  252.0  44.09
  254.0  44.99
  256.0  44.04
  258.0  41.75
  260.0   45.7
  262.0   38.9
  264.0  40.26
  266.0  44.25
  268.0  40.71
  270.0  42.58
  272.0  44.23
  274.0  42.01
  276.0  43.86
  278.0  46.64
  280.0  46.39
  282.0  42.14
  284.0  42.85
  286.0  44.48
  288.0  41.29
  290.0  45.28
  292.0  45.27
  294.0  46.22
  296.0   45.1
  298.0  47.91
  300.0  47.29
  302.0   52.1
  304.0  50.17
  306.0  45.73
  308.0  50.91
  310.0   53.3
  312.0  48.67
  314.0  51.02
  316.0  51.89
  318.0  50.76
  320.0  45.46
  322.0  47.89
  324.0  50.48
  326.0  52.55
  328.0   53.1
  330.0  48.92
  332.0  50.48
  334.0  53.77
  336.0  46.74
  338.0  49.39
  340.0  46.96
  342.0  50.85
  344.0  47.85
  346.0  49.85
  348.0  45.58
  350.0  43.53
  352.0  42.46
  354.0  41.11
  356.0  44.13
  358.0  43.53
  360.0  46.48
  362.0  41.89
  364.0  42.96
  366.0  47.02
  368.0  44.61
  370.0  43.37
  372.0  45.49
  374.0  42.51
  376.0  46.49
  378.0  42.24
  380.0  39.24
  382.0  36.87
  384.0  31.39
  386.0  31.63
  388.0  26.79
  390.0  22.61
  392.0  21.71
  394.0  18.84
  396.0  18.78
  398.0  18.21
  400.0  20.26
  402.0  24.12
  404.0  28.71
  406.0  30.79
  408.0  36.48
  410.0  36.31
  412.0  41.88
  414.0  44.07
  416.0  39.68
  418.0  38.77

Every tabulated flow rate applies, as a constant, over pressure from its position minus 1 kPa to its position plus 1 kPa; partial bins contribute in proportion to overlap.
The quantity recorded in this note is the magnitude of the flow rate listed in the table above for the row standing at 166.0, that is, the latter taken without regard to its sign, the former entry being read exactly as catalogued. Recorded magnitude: 36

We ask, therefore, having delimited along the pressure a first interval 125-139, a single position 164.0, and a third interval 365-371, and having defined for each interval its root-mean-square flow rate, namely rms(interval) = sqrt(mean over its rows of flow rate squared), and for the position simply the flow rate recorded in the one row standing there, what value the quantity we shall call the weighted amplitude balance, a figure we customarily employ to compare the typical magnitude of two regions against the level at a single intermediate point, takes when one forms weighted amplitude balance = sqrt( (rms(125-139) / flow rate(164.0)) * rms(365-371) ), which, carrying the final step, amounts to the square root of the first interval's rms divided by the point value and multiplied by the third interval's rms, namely 7.03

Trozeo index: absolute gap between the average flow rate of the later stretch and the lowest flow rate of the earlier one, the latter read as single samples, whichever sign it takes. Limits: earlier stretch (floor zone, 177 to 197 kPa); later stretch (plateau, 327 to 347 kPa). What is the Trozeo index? 12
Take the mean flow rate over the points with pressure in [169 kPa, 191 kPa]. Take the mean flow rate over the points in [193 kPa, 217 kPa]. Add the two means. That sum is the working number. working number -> 79.9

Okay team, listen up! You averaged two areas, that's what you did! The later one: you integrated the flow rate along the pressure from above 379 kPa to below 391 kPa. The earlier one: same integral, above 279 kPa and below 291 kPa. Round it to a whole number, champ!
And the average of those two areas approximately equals 451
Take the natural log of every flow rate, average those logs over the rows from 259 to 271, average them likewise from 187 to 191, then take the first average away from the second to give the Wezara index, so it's 0.0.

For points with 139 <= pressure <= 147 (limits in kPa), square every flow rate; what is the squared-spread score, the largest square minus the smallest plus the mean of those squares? 1760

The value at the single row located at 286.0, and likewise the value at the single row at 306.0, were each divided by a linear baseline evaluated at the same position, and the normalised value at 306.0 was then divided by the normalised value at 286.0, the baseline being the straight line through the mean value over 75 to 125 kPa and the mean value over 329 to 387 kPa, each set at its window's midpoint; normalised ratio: 1.02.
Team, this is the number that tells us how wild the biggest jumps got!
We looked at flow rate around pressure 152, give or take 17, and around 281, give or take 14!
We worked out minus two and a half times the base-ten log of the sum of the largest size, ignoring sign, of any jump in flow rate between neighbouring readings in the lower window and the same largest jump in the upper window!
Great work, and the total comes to -2.10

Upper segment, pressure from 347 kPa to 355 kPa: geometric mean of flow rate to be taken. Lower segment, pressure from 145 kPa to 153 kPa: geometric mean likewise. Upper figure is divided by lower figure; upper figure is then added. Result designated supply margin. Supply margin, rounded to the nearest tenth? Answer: 44.3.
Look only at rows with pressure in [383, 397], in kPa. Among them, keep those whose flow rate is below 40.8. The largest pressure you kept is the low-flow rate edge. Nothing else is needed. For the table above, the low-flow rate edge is 396.0 kPa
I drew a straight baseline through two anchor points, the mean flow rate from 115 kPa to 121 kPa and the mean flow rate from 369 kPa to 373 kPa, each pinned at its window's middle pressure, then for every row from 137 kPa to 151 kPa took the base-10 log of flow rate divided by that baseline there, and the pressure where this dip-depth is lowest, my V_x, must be 148.0 kPa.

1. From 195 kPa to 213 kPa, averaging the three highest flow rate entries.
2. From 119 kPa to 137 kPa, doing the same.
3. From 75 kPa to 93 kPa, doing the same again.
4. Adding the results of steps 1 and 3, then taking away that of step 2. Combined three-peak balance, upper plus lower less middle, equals 37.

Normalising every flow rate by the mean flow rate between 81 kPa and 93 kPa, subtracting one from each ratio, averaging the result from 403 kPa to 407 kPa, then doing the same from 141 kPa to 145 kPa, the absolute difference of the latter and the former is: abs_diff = 0.3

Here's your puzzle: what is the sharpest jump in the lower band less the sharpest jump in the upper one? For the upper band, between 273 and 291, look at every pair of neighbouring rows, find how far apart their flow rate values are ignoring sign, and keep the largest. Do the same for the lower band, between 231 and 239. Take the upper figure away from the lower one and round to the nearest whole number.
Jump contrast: -1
